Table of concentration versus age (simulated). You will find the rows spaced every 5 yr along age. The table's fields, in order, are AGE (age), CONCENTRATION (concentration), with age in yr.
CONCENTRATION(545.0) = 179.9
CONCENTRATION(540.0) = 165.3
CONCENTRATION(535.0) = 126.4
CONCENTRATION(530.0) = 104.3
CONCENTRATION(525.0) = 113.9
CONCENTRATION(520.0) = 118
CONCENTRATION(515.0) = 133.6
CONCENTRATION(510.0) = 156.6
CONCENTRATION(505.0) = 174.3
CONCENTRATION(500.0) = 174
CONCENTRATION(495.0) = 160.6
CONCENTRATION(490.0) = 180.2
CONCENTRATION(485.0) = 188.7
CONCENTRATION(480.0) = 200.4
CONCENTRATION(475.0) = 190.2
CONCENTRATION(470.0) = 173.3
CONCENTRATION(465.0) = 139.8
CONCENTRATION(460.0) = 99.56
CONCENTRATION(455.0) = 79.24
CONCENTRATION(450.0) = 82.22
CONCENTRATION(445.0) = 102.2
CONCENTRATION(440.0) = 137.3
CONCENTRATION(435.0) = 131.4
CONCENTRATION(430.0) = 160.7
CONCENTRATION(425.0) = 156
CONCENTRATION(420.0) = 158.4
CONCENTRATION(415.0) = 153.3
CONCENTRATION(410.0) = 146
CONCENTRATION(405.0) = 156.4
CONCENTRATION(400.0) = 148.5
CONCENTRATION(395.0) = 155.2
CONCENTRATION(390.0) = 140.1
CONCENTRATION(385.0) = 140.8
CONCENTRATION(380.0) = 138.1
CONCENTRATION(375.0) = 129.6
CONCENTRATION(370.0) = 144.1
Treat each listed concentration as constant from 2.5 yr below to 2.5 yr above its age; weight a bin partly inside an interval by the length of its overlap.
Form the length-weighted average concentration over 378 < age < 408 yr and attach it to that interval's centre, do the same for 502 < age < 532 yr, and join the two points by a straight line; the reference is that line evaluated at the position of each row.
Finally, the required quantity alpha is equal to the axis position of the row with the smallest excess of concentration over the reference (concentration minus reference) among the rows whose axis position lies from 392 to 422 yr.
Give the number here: 410.0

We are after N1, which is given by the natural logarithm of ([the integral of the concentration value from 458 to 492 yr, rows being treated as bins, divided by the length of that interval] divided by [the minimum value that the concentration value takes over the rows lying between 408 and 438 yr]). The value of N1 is 0.2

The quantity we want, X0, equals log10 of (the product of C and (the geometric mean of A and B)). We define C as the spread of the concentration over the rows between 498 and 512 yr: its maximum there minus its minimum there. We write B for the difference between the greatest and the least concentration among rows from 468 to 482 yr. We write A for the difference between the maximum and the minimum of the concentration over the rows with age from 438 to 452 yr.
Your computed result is 2.83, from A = 55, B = 27.1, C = 18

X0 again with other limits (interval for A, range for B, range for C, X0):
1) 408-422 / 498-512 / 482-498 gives 2.62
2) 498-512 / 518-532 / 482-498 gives 2.64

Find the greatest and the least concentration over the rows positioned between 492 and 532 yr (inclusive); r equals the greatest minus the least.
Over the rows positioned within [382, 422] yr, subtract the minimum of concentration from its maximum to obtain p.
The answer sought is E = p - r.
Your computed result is -52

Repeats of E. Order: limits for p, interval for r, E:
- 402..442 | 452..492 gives -92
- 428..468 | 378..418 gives 63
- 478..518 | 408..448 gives 8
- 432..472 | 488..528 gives 28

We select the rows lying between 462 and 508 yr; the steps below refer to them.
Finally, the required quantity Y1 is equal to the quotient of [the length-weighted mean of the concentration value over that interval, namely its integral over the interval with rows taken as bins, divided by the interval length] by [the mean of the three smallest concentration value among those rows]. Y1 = 1.11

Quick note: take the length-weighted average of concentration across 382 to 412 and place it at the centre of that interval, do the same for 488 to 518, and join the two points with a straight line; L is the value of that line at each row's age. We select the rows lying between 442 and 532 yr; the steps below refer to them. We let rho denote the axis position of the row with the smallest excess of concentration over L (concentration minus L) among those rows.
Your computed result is 455.0 yr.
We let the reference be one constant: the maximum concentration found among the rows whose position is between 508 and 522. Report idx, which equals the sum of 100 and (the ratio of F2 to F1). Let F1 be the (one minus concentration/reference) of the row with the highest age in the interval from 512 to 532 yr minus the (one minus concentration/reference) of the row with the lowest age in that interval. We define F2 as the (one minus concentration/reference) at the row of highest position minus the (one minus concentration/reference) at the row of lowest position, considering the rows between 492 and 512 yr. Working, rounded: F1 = 0.2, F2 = 0.03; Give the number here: 100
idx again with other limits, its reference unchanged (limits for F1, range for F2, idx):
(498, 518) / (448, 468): 99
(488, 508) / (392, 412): 102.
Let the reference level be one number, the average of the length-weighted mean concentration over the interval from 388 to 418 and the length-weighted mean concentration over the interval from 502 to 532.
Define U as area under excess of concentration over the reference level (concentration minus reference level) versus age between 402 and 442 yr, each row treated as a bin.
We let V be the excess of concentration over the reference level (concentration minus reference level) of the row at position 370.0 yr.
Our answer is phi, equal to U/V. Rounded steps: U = 306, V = 2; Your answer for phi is 182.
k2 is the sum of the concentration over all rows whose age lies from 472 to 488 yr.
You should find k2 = 579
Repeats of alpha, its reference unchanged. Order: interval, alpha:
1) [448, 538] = 455.0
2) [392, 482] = 455.0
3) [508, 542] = 530.0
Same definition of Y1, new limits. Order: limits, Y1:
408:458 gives 1.48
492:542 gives 1.27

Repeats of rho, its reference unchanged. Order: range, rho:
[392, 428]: 410.0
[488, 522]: 520.0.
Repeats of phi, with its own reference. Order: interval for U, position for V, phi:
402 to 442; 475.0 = 6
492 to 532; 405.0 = 1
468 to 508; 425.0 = 111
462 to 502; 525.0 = -46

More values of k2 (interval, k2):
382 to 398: 436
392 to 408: 460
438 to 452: 322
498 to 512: 505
